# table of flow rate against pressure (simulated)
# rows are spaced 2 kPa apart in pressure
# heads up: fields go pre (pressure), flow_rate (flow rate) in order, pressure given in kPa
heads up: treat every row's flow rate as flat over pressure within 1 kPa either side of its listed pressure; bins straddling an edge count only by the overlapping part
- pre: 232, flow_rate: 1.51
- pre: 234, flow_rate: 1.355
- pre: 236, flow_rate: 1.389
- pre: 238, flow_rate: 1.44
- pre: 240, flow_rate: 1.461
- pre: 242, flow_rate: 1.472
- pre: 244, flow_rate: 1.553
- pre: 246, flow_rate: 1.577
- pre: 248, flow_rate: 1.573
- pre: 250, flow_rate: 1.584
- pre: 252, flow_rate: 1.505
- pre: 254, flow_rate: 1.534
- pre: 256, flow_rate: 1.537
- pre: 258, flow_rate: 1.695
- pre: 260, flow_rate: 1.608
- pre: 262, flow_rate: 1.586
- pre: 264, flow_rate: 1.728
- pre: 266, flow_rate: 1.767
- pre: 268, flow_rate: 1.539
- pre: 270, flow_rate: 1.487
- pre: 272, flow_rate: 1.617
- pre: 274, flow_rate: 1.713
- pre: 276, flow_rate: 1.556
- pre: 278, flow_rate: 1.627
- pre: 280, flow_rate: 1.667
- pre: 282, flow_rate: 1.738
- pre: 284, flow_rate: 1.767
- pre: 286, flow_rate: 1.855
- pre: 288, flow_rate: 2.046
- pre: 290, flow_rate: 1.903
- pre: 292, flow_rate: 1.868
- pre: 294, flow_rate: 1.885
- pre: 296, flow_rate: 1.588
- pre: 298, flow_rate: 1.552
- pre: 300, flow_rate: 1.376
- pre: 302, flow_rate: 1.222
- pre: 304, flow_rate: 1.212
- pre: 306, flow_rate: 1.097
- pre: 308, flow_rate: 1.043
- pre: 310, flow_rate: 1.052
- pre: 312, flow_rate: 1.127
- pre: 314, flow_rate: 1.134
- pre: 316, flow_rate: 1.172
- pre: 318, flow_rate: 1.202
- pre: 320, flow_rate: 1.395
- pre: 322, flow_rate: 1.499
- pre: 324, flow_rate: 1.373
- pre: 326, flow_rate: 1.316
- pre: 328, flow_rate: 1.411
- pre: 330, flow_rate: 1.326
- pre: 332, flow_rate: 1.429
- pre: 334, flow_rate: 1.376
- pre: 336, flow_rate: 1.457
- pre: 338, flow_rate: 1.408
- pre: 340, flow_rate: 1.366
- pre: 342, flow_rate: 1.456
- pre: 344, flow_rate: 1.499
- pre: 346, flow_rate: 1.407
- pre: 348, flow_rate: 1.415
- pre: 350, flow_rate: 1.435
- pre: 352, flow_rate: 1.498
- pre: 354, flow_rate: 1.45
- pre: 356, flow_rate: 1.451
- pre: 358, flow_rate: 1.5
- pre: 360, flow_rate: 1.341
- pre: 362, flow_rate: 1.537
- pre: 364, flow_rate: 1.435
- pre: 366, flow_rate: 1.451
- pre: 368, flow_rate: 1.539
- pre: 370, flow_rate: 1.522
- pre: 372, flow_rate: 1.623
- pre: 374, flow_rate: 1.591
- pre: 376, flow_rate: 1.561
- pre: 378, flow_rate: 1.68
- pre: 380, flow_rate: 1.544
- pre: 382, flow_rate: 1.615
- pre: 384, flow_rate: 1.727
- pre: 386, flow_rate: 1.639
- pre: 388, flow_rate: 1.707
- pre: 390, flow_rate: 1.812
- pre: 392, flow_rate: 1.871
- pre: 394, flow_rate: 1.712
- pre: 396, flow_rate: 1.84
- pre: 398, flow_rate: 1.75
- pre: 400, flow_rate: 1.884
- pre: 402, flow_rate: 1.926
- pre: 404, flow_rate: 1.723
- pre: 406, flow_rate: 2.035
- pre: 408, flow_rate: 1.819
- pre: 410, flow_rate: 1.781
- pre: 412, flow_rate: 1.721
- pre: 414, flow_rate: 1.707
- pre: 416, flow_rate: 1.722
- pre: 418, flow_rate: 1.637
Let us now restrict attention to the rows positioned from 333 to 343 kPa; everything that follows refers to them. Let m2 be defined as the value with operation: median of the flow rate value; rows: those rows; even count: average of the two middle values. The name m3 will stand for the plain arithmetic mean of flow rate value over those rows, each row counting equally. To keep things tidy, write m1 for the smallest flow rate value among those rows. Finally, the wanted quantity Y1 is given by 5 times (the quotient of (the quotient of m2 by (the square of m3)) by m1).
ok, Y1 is 2.58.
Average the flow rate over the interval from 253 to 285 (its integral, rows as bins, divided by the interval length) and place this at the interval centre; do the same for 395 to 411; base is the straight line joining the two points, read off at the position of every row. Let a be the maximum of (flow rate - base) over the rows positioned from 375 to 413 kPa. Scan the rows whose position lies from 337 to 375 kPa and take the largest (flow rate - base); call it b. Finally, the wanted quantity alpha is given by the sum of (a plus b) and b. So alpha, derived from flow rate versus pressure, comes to -0.16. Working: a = 0.2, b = -0.17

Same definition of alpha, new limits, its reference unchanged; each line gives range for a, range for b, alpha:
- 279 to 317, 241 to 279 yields 0.65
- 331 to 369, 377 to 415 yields 0.13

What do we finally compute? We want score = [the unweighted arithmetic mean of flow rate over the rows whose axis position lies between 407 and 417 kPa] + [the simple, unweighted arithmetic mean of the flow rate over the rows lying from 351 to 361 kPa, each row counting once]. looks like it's 3.20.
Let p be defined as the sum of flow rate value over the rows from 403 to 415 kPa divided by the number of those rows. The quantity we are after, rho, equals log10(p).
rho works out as 0.255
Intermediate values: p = 1.80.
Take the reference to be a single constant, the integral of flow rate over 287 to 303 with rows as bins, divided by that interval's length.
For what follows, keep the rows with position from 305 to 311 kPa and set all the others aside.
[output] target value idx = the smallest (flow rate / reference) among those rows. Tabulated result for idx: 0.62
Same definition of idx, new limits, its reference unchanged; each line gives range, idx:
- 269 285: 0.89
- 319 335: 0.78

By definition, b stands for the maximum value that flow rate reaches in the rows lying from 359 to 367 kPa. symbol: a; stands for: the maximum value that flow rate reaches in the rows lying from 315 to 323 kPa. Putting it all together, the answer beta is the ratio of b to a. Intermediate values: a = 1.499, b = 1.537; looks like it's 1.03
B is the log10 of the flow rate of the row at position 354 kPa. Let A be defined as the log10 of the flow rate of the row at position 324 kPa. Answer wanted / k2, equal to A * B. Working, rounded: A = 0.14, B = 0.16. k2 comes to 0.022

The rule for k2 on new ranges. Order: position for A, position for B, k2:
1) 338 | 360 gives 0.019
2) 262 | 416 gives 0.047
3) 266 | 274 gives 0.058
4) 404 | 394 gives 0.055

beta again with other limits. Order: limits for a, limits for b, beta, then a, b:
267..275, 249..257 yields 0.92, 1.713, 1.584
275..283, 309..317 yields 0.67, 1.738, 1.172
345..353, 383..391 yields 1.21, 1.498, 1.812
